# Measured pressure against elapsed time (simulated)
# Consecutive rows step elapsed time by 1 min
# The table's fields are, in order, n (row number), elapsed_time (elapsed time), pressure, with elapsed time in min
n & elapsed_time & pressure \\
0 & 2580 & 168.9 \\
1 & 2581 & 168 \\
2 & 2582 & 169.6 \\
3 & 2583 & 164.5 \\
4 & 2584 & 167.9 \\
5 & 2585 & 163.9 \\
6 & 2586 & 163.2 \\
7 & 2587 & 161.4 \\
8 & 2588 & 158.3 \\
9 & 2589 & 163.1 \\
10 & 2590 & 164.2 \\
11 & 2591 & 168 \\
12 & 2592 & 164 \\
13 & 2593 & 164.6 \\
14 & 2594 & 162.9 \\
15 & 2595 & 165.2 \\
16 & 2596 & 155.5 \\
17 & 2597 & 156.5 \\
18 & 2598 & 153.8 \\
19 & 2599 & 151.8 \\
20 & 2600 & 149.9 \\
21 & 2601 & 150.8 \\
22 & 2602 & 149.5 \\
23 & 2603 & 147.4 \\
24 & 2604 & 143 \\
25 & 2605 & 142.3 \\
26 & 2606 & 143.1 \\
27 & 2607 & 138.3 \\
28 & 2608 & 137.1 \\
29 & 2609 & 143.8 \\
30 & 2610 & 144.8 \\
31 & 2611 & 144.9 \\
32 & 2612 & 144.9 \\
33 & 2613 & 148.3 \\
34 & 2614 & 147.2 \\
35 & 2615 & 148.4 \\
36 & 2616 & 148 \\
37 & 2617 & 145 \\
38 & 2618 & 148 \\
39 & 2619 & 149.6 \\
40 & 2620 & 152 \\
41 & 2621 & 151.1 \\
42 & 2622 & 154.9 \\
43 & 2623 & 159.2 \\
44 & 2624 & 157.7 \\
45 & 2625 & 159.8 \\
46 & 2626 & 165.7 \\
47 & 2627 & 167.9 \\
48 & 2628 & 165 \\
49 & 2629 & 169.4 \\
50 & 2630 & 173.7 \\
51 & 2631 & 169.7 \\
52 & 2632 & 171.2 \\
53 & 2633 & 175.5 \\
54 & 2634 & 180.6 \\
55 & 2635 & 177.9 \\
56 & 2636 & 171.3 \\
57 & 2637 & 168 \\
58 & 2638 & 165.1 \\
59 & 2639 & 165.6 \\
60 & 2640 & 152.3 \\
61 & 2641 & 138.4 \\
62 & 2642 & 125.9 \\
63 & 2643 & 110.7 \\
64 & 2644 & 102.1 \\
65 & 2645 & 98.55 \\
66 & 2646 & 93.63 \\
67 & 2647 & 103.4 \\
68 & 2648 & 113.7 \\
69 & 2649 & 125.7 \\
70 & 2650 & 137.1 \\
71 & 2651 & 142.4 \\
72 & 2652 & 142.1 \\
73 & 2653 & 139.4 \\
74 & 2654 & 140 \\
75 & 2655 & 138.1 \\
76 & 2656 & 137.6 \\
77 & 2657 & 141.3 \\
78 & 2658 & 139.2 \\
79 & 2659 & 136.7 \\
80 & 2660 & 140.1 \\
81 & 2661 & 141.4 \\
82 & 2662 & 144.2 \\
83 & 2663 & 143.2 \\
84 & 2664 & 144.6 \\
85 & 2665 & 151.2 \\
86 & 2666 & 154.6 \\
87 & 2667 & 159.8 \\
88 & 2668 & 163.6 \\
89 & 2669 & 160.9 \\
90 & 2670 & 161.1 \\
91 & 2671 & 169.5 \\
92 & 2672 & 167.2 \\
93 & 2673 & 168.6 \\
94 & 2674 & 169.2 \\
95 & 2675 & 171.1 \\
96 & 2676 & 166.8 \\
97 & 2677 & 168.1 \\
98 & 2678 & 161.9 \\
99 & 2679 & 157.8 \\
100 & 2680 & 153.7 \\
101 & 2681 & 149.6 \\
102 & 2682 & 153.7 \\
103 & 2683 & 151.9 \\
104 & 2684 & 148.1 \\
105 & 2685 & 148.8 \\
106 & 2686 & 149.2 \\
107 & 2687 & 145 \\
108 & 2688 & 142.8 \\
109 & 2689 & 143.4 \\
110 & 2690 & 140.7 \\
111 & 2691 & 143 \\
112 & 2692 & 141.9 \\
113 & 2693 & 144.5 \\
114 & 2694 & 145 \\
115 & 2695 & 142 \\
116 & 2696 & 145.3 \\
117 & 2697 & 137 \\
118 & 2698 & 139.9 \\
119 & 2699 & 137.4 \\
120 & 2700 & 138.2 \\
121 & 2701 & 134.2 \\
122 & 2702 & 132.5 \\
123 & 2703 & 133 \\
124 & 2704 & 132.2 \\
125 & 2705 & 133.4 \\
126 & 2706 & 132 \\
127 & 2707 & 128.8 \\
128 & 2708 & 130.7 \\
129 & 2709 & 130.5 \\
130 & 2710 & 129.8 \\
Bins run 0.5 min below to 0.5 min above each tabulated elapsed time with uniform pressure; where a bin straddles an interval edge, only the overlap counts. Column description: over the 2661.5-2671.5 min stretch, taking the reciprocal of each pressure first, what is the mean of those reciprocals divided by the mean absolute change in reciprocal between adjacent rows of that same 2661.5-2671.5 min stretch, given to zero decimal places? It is 43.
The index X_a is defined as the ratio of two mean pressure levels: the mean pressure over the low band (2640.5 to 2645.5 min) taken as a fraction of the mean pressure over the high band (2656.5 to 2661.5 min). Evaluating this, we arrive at 0.82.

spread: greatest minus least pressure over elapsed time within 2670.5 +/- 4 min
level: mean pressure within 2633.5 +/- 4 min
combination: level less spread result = 164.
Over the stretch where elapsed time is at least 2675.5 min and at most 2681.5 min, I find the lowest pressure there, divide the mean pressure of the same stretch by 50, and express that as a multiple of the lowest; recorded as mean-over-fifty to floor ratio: 0.0213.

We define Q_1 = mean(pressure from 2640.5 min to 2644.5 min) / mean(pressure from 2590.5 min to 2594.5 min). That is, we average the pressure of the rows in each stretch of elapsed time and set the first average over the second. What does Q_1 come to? 0.72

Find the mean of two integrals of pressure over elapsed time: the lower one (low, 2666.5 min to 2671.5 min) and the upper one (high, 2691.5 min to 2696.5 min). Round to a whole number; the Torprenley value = 767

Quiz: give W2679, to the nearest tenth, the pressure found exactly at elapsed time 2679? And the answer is 157.8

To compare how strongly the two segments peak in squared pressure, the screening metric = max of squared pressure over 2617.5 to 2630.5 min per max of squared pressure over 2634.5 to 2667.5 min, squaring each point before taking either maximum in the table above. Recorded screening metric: 0.95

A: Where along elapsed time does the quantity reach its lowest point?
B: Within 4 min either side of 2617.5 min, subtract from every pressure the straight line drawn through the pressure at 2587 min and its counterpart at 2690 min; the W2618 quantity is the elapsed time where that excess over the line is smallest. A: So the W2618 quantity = 2617 min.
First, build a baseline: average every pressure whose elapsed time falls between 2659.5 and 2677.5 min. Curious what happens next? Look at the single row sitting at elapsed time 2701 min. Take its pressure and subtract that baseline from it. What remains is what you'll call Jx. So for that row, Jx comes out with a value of -23.9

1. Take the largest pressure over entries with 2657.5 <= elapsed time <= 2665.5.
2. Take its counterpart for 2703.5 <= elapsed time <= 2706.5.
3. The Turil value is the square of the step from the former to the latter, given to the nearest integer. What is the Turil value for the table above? 317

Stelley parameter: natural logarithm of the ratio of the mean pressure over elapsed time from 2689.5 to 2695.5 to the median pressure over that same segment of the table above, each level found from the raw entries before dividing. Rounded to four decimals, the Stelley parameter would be 0.0025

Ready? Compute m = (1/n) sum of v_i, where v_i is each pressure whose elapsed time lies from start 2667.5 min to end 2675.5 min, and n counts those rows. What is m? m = 166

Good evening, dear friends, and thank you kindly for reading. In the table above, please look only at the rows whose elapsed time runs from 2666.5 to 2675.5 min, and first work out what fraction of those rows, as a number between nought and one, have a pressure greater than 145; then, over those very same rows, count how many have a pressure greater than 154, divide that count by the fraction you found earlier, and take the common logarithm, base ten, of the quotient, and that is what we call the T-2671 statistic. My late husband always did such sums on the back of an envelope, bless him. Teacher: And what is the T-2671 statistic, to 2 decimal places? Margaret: 0.95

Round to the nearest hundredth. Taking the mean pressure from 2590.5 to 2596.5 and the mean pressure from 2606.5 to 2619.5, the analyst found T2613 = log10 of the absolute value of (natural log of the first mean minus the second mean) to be 2.15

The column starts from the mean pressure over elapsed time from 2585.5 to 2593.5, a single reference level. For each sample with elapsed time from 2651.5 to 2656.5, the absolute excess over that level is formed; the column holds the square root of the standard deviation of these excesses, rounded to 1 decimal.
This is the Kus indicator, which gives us 1.3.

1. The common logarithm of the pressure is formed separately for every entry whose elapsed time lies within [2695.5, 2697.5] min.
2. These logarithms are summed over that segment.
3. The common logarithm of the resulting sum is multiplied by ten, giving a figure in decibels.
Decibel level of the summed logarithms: 6.33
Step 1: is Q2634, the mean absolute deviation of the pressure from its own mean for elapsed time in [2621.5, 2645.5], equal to 17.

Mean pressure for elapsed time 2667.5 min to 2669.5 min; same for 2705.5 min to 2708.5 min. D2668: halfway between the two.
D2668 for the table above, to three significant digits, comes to 146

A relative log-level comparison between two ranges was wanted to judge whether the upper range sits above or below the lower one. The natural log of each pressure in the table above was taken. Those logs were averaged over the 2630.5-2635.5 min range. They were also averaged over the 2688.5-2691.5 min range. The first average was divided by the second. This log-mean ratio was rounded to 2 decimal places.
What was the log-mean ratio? 1.04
